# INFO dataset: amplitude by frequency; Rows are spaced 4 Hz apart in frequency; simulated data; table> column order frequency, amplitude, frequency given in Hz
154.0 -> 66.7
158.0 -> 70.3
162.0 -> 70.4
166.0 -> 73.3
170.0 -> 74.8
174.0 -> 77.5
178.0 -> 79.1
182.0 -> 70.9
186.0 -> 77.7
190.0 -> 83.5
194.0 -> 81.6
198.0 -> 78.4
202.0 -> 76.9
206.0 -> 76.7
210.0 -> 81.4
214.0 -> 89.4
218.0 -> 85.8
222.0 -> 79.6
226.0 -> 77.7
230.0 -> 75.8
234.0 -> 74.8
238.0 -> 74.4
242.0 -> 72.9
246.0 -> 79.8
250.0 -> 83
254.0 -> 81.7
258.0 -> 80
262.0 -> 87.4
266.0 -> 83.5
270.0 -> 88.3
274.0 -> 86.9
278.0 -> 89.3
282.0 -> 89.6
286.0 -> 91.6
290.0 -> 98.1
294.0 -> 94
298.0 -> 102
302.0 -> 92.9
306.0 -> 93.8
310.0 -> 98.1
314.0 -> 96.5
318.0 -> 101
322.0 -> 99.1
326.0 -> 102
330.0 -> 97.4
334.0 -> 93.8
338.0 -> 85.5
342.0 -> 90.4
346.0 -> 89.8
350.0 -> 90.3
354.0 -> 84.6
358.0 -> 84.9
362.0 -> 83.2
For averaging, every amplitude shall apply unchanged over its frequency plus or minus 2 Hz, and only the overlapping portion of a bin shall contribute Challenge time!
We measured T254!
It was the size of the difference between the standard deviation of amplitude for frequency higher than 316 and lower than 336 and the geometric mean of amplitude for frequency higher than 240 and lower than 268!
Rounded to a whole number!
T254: 78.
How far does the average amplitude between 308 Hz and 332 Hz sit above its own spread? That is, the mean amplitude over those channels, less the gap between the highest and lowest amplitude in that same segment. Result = 94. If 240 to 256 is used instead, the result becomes 69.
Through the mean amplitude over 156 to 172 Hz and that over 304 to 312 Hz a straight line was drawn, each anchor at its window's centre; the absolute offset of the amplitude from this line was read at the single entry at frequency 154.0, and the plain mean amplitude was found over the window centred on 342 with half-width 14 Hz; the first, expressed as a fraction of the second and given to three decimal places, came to 0.043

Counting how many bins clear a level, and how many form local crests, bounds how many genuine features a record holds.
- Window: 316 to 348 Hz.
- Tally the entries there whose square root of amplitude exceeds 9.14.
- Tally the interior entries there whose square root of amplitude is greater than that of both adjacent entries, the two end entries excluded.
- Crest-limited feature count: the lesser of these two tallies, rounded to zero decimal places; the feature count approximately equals 2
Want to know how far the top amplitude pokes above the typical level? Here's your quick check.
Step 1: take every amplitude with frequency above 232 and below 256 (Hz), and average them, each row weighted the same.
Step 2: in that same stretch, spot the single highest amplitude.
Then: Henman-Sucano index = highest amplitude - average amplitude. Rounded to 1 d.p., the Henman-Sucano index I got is 5.2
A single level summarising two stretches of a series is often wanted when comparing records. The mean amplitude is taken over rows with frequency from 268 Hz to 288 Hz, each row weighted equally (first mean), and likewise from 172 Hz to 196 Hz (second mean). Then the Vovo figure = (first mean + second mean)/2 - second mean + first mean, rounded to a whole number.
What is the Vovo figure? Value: 95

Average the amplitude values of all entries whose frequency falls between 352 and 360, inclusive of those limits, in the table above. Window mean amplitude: 85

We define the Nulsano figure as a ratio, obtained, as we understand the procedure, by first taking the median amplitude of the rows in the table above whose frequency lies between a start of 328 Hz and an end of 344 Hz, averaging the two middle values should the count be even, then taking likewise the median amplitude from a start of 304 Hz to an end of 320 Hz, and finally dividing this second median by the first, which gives 1.06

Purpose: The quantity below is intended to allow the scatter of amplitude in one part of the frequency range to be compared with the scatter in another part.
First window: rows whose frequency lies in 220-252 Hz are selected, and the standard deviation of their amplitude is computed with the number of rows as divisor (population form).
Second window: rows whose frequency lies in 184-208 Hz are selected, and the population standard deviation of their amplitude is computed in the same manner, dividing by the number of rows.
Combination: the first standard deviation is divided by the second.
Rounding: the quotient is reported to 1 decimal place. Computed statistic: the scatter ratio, 1.2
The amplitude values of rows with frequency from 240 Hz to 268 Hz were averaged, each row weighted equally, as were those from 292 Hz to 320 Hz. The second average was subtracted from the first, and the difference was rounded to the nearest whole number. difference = -16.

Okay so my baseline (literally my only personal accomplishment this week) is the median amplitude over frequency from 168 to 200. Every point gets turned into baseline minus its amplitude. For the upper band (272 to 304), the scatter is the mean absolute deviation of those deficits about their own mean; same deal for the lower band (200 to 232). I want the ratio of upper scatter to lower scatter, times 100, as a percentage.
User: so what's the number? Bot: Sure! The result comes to 97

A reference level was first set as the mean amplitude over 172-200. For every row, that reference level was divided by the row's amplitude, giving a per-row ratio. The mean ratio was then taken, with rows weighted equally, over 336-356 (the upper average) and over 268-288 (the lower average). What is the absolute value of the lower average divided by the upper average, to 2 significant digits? 0.99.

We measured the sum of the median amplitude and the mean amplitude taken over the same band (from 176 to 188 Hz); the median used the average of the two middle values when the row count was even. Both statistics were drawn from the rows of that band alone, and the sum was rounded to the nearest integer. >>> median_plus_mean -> 154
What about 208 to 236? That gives 160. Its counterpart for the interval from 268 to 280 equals 176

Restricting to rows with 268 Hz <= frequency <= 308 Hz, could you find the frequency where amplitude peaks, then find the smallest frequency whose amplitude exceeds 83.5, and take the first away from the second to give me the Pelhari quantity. -28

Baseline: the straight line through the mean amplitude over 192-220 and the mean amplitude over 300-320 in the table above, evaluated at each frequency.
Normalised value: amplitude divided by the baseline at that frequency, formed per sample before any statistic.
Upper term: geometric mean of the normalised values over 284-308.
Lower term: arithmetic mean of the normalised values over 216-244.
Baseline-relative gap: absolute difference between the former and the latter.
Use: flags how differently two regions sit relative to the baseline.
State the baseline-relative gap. 0.10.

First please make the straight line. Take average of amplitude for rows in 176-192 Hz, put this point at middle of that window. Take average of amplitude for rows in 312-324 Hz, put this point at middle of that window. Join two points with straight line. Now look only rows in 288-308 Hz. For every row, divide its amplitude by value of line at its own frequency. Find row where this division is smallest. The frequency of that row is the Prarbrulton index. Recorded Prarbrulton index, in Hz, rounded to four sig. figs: 302.0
